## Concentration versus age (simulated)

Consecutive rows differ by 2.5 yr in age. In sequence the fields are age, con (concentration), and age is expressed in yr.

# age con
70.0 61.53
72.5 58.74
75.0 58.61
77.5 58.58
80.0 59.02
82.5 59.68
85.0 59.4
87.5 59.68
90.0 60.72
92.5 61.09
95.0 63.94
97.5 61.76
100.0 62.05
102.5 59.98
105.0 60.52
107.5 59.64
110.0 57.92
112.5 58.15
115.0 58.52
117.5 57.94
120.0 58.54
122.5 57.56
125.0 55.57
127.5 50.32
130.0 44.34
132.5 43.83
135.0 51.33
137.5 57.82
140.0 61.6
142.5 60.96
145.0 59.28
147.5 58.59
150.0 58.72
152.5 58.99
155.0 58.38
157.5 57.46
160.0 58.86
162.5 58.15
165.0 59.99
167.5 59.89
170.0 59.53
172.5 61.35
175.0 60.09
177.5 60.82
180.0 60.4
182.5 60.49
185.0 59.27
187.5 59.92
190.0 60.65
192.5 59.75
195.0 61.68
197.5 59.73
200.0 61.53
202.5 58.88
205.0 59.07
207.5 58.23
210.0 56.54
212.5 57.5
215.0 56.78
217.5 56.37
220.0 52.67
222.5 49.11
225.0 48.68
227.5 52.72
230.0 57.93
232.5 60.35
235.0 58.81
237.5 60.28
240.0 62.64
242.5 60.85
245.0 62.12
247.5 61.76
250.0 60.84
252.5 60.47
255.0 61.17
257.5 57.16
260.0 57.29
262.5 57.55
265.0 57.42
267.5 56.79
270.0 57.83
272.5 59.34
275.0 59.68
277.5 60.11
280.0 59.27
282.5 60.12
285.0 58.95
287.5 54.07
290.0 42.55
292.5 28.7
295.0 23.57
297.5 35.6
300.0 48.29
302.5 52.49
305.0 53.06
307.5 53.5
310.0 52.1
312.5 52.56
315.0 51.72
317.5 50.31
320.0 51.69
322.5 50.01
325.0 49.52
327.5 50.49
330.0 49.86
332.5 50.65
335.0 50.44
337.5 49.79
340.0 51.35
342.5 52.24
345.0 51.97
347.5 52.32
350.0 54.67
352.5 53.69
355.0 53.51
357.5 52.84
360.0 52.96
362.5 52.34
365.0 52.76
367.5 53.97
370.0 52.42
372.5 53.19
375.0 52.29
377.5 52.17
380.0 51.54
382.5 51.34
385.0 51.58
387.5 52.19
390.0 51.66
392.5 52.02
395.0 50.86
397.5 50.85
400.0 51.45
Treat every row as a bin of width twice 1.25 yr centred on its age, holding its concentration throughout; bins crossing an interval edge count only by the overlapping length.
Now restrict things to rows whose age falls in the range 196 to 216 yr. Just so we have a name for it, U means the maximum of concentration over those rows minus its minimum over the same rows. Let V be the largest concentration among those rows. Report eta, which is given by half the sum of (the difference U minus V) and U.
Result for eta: -25.8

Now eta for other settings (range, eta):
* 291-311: 3.2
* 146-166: -27.5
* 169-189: -28.6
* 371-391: -24.7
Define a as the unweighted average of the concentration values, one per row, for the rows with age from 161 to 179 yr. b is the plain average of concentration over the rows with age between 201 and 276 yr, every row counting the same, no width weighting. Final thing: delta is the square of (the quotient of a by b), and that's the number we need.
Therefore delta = 1.07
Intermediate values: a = 60.0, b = 58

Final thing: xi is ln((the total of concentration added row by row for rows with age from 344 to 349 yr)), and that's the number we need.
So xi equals 4.65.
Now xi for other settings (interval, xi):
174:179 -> 4.80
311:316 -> 4.65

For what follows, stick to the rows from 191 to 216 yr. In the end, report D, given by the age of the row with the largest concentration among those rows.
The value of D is 195.0 yr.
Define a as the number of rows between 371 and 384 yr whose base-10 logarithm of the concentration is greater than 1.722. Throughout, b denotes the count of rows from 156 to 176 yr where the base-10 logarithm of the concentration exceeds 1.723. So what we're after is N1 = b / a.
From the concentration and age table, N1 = 8.0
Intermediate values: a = 1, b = 8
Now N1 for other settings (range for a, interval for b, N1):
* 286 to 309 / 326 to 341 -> 0.0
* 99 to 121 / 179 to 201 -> 1.0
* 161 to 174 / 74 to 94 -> 1.6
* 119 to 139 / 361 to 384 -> 0.5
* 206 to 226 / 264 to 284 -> 1.6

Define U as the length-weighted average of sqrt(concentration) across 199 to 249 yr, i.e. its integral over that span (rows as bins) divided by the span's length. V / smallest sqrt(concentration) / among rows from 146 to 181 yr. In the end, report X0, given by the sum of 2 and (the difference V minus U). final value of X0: 1.99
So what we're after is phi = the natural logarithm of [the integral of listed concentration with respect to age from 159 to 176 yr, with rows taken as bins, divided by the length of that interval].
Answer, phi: 4.09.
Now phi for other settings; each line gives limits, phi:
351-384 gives 3.96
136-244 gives 4.07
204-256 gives 4.06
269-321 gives 3.93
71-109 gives 4.10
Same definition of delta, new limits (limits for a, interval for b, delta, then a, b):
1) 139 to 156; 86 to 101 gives 0.93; 59.5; 62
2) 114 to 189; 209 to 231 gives 1.13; 57.6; 54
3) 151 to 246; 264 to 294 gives 1.15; 58.6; 55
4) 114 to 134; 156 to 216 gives 0.80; 53.3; 59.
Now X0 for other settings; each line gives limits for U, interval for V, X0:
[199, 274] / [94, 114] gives 2.00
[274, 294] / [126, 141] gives 1.43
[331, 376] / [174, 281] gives 1.74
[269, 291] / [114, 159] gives 1.08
